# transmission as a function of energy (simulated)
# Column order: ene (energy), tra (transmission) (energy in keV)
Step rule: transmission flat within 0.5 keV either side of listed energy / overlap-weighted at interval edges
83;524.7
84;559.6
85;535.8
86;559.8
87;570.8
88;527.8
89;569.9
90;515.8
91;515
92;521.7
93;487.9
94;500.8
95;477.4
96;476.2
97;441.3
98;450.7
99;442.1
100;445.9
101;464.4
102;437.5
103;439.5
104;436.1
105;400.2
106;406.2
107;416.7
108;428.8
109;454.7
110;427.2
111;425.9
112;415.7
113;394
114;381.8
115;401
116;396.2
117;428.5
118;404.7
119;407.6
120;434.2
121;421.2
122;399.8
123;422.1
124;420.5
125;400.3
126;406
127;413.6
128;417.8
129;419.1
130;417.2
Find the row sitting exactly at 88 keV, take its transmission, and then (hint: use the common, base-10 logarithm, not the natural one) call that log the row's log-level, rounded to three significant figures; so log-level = 2.72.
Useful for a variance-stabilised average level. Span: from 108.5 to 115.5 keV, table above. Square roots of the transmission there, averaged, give 20.35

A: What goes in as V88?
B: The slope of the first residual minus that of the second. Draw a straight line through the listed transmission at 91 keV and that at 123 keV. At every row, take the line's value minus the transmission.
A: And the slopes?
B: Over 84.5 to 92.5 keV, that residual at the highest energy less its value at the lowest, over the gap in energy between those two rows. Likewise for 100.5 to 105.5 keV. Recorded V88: -14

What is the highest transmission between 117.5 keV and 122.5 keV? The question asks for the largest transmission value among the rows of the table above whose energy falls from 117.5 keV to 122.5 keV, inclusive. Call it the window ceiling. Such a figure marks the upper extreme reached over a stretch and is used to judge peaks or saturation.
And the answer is 434.2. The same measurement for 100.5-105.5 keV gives 464.4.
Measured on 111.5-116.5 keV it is 415.7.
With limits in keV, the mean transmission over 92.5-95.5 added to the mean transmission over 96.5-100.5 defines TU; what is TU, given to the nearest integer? 934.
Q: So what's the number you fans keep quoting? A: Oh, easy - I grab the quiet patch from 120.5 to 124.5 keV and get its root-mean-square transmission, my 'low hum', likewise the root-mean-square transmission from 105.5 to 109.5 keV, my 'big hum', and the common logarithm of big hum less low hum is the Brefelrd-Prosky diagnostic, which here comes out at 1.0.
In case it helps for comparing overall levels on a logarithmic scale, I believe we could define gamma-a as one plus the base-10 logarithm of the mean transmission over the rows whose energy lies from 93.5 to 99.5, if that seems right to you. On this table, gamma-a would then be 3.67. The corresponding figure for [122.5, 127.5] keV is 3.62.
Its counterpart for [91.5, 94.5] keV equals 3.70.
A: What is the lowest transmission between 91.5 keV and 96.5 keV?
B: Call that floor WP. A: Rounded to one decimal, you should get 476.2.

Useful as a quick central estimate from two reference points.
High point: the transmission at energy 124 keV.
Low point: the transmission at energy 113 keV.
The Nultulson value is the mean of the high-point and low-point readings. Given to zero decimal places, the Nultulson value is 407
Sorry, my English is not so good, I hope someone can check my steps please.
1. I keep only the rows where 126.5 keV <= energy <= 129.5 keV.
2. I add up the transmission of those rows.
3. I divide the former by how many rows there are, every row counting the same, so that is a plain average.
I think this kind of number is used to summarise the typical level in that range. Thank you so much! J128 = 417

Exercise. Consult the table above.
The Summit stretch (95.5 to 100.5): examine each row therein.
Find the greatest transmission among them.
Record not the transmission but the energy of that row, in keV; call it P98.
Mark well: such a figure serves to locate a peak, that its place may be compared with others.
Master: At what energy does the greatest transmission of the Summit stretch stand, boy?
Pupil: 96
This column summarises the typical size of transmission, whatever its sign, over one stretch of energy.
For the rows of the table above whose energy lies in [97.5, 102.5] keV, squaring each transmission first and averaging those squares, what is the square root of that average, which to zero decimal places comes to 448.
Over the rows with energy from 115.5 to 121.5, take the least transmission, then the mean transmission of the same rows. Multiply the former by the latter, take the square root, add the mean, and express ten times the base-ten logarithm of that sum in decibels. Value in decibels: 29.1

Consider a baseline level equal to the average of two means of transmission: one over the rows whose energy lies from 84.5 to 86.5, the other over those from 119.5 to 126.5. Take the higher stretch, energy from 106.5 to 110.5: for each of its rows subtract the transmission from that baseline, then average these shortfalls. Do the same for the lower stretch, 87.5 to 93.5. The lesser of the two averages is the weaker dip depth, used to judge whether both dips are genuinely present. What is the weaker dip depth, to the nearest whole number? -42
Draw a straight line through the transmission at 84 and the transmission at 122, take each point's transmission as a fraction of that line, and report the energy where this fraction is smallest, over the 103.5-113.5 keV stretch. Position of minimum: 105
